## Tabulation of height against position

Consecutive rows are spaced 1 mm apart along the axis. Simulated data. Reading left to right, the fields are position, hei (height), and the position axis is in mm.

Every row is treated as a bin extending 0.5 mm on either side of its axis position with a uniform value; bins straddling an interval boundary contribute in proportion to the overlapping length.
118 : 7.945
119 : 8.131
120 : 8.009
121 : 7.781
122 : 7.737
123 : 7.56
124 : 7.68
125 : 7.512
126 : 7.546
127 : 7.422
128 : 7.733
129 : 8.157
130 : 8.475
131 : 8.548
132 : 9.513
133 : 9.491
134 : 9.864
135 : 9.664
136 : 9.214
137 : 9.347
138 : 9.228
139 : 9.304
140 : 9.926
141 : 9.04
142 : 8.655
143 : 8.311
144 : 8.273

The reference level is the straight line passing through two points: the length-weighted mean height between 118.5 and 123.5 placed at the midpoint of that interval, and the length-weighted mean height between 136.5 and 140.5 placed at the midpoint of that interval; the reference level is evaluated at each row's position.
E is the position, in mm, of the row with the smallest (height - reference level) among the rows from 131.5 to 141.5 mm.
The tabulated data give 141 mm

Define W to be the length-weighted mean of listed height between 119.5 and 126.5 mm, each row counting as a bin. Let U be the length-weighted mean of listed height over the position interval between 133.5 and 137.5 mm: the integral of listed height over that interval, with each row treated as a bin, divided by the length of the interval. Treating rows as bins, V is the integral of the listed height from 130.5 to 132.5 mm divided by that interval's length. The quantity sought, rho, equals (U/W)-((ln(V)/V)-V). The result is 10.0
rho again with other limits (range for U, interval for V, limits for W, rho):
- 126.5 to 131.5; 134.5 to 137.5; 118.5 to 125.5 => 10.2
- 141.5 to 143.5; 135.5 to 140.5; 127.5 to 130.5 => 10.2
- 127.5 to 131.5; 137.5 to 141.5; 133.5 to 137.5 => 10.0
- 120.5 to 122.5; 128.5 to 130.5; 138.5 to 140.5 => 8.9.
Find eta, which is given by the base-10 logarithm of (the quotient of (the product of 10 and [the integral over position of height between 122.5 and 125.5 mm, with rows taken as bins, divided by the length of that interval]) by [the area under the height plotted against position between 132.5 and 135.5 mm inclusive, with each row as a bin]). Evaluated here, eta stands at 0.417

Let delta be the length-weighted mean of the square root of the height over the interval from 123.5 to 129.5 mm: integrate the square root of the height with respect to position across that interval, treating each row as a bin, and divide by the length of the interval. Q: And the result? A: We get 2.77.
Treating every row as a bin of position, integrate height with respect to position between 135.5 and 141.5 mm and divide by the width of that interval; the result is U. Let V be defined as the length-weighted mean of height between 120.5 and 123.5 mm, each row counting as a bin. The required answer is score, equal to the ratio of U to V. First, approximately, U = 9.34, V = 7.7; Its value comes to 1.21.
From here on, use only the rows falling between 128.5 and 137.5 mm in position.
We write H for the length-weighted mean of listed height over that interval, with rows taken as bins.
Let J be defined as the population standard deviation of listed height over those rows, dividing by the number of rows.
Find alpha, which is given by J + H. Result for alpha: 9.71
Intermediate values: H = 9.1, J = 0.6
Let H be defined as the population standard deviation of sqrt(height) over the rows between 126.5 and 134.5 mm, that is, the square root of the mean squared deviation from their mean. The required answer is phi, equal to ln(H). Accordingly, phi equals -2.0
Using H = 0.14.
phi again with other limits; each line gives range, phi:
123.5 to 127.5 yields -4.1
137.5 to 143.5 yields -2.5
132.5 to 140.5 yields -3.2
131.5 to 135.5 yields -3.7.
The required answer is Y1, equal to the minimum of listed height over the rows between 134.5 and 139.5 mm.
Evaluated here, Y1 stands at 9.214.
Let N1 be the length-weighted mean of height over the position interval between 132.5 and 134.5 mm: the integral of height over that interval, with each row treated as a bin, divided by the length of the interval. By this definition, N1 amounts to 9.7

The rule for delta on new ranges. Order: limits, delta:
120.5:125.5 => 2.77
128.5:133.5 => 2.97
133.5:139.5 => 3.07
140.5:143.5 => 2.94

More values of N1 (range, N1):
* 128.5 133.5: 8.8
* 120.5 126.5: 7.6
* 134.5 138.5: 9.4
